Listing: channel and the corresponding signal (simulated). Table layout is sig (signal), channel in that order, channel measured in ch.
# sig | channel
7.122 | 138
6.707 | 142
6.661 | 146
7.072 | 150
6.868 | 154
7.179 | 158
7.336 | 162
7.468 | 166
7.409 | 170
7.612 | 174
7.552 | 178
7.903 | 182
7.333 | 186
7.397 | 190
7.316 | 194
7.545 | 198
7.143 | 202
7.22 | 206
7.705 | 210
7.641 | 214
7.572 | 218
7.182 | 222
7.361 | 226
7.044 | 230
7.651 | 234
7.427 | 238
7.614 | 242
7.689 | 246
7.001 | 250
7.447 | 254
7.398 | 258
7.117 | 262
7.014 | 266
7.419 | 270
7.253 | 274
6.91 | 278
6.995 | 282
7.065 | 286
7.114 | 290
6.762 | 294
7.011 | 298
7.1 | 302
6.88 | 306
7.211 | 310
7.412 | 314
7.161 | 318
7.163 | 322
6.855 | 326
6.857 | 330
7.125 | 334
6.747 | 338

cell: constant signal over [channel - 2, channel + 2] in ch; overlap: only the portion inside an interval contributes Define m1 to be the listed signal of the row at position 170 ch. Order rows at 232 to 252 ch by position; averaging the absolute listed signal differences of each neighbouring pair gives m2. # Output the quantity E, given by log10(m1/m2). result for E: 1.40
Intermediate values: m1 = 7.409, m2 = 0.29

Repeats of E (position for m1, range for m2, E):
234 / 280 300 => 1.63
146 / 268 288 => 1.60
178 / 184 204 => 1.59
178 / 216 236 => 1.31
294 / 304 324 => 1.54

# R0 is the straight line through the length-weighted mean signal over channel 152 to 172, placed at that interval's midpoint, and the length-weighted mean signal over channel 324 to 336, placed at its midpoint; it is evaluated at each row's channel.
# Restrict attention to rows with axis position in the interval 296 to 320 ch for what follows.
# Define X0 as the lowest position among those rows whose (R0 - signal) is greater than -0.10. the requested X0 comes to 298 ch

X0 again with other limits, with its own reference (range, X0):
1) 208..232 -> 222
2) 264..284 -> 266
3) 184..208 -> 202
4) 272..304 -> 278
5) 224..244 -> 230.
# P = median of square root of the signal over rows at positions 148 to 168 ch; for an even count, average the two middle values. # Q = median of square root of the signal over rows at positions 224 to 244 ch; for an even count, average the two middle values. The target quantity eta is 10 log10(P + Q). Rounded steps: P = 2.68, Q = 2.73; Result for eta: 7.33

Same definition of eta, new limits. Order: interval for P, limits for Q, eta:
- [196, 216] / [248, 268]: 7.34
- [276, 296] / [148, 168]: 7.26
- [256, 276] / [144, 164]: 7.29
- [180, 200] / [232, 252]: 7.39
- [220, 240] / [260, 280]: 7.31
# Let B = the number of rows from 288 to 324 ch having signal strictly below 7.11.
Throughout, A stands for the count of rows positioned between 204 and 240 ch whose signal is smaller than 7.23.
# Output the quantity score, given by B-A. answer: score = 1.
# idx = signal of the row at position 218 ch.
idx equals 7.572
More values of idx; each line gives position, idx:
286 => 7.065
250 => 7.001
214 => 7.641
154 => 6.868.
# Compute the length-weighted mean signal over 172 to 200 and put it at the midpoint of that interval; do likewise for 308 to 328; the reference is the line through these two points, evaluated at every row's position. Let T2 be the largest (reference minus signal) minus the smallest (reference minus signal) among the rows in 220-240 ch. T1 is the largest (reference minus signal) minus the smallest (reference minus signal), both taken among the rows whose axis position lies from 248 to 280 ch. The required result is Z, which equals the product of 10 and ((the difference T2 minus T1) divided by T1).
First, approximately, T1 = 0.49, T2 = 0.62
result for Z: 2.7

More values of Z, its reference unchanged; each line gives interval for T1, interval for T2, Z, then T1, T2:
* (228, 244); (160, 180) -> -5.0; 0.62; 0.31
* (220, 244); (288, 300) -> -4.5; 0.62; 0.34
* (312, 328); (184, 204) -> -2.5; 0.52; 0.39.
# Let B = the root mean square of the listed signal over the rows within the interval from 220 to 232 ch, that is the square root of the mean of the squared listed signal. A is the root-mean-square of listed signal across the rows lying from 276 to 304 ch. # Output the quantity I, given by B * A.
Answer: 50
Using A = 7.0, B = 7.20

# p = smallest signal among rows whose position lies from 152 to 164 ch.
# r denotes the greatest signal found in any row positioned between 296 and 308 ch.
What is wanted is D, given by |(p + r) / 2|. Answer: 6.98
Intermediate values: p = 6.868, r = 7.1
